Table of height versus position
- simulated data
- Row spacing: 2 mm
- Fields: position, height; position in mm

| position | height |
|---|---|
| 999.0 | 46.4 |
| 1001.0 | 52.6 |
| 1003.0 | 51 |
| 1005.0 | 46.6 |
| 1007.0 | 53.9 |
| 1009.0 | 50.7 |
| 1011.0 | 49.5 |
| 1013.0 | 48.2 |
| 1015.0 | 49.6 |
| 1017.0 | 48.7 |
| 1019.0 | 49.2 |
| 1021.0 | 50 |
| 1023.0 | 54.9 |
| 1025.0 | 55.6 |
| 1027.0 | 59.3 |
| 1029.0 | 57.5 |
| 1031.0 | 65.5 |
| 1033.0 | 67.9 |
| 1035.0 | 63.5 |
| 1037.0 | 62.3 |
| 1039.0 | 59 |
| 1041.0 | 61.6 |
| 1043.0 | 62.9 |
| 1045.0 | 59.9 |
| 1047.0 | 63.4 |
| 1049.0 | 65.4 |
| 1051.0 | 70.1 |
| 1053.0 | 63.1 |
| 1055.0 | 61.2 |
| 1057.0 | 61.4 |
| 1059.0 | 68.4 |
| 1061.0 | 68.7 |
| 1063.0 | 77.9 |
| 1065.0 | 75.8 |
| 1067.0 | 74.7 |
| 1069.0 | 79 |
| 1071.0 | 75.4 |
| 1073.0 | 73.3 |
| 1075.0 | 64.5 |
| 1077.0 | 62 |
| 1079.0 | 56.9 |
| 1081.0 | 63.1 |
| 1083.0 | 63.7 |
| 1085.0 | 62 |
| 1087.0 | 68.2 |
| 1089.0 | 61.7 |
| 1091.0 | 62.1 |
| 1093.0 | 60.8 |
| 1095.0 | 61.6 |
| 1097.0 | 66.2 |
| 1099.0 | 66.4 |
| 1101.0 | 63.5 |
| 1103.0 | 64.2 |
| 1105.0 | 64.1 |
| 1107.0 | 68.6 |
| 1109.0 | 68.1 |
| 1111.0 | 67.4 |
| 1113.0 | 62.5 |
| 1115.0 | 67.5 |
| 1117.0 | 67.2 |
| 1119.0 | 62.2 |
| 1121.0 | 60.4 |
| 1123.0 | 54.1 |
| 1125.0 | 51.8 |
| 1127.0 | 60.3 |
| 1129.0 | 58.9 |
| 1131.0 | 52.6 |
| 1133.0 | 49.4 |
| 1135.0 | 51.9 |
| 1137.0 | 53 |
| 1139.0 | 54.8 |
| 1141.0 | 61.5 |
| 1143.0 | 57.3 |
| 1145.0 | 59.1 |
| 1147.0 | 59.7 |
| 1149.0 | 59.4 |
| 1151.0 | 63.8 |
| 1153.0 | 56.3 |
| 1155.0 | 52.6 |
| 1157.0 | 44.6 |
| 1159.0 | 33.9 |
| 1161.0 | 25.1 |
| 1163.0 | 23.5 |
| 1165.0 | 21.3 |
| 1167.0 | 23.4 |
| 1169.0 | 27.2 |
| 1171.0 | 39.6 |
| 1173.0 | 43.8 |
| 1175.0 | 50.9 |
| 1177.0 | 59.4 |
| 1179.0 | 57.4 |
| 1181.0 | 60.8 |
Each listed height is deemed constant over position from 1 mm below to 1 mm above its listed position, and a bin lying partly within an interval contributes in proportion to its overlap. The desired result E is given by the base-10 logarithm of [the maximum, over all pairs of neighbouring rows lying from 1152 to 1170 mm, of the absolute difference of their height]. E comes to 1.03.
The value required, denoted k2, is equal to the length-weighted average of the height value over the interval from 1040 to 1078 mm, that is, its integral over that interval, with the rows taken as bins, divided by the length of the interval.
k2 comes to 68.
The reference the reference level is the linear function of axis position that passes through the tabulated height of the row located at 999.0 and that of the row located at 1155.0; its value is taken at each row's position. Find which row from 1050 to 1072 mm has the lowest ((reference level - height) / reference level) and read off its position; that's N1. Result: 1069.0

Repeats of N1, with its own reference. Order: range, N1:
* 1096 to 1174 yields 1107.0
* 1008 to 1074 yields 1069.0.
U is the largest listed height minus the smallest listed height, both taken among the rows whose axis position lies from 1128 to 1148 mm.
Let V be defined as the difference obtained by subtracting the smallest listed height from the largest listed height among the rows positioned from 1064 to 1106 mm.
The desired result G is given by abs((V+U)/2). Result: 17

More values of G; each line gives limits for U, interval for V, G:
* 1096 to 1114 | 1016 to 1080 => 18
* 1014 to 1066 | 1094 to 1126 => 23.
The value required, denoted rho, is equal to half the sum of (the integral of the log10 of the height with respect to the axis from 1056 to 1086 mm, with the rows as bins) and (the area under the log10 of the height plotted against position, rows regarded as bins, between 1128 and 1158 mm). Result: 53.7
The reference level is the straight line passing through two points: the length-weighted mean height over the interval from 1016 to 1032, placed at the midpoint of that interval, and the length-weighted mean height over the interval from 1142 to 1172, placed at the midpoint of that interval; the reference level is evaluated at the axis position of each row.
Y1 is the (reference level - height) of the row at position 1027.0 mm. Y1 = -4.5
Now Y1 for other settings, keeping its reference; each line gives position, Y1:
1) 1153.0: -12.8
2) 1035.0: -9.4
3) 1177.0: -18.1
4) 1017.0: 7.0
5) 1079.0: -6.8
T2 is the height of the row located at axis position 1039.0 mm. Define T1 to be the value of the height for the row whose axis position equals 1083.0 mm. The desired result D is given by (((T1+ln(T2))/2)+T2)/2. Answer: 46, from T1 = 63.7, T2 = 59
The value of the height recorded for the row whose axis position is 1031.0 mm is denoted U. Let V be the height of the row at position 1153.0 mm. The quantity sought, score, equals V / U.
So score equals 0.9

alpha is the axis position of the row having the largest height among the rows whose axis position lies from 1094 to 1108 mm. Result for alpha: 1107.0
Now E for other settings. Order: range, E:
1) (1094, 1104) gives 0.66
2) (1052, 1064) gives 0.96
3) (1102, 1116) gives 0.70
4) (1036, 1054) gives 0.85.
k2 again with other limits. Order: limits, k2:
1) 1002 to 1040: 55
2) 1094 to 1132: 63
